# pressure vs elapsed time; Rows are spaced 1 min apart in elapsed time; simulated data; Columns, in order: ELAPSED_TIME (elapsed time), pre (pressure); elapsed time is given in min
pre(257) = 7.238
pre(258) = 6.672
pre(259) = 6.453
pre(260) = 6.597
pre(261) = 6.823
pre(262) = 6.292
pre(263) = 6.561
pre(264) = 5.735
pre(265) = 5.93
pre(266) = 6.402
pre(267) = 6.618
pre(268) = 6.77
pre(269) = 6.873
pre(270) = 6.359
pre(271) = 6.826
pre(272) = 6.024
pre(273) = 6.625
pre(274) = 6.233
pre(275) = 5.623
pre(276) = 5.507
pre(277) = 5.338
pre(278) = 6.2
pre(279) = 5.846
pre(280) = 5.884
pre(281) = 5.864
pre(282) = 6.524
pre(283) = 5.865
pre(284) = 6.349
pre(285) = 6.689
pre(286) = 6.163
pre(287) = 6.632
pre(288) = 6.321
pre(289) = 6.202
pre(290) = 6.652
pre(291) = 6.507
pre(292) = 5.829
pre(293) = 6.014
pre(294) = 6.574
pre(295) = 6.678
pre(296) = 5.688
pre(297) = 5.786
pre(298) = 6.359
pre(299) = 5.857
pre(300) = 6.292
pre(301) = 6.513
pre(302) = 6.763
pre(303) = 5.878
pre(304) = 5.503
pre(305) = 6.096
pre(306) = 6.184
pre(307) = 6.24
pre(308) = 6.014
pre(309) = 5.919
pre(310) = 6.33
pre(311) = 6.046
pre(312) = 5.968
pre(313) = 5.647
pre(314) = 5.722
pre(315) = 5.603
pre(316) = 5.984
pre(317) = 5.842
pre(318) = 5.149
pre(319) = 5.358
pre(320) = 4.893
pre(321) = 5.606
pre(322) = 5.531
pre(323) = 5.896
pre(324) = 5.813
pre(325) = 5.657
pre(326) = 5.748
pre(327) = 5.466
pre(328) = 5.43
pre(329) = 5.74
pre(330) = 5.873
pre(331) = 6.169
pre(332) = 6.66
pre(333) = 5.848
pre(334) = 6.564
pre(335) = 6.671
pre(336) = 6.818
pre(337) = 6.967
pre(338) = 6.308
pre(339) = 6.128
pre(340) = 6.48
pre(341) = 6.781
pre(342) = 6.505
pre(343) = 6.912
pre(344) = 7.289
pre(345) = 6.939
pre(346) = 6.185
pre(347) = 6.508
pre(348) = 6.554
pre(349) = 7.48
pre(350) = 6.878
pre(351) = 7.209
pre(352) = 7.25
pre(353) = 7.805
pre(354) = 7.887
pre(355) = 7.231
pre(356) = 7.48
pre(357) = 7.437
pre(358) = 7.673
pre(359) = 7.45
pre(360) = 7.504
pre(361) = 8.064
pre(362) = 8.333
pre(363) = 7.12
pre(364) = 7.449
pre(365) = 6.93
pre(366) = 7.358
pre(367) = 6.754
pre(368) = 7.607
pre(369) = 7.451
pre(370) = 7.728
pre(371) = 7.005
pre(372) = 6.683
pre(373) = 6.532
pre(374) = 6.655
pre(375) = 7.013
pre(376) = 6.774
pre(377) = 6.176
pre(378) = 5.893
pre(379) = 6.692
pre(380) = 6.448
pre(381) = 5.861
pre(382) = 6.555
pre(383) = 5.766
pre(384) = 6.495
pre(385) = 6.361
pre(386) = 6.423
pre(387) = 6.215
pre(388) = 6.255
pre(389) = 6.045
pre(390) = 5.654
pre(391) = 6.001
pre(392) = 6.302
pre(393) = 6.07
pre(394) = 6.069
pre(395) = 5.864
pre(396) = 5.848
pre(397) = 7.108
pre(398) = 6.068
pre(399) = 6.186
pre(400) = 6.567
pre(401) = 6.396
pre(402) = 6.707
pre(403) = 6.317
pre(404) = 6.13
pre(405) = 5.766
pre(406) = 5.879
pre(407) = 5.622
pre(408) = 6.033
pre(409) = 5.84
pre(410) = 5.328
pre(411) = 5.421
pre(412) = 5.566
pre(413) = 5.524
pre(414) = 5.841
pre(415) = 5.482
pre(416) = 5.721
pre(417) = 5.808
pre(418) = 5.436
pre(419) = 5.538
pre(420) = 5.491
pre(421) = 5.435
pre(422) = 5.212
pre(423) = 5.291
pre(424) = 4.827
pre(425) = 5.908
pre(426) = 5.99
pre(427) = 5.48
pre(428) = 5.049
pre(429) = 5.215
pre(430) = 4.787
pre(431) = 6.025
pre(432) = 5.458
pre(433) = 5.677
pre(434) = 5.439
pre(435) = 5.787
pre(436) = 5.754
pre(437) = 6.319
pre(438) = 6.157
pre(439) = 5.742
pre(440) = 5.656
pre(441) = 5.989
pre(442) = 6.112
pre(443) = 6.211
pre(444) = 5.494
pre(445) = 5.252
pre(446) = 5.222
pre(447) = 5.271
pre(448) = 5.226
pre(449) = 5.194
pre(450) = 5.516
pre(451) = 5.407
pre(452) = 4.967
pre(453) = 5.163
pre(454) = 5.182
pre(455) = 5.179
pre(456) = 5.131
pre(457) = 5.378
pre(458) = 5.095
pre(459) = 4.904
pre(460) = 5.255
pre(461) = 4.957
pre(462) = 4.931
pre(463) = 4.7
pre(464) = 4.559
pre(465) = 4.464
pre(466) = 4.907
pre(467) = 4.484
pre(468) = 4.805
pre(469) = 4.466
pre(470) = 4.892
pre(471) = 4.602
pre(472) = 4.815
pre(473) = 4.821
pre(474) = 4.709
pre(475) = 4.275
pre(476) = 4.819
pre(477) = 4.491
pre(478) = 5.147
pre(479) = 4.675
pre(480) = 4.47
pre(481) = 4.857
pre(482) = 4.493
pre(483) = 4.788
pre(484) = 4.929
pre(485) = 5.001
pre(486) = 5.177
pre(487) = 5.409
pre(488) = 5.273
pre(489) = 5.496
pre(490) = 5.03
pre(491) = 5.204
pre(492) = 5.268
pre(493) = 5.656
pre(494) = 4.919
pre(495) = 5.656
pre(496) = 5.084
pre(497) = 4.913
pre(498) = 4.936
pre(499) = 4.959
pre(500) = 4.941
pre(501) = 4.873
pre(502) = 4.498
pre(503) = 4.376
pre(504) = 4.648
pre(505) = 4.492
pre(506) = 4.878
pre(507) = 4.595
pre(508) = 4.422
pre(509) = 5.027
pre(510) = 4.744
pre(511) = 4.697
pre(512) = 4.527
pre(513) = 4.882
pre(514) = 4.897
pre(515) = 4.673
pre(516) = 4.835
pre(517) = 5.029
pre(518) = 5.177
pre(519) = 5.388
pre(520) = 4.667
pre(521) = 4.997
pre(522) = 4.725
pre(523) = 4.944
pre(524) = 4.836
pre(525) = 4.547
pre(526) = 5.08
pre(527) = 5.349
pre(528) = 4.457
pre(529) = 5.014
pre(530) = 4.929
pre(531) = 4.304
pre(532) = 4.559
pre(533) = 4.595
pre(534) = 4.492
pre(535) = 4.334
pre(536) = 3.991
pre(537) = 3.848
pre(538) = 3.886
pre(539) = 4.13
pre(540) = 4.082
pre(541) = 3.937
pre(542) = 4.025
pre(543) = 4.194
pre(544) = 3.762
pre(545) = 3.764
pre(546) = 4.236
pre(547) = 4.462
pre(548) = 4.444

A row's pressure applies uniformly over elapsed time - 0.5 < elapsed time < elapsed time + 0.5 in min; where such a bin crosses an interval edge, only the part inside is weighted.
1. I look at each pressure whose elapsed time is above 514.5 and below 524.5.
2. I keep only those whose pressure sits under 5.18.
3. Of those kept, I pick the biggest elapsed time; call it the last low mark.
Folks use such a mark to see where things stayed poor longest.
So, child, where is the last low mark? 524 min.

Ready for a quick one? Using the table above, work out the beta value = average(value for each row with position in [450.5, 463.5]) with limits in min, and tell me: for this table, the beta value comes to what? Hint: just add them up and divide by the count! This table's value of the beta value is 5.1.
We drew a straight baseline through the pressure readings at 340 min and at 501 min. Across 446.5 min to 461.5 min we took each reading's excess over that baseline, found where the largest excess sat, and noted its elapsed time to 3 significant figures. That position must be 450 min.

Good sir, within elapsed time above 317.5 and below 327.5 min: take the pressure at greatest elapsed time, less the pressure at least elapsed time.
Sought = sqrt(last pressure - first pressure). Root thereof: 0.56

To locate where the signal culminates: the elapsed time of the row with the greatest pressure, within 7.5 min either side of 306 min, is 302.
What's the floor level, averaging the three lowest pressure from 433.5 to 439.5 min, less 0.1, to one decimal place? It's 5.5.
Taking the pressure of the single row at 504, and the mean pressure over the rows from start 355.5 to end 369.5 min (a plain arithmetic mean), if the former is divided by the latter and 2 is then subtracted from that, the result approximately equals -1.38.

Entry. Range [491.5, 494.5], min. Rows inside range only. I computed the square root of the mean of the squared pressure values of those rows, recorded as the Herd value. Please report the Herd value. 5.3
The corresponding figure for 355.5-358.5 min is 7.5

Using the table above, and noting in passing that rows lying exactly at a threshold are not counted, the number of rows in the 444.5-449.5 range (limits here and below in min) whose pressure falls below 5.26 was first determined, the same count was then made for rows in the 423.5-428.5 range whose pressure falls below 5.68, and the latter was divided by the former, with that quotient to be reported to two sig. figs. 0.75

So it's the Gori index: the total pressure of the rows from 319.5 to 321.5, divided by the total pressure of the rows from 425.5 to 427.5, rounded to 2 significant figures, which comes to 0.92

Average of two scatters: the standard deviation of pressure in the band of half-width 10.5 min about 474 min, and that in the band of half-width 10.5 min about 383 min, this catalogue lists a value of 0.28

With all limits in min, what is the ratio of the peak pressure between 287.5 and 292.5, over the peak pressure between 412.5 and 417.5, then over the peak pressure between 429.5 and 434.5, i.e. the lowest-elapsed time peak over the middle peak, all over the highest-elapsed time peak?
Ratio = 0.189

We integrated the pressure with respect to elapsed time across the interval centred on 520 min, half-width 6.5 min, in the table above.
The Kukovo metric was 64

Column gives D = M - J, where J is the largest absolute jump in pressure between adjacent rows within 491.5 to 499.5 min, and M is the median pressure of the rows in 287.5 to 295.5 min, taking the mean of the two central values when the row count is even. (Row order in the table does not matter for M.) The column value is 5.7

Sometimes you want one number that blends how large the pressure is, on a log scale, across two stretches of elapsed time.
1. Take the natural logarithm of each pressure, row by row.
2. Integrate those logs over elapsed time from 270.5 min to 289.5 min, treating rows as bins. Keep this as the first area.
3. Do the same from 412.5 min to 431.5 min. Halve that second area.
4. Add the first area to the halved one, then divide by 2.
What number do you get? 25.3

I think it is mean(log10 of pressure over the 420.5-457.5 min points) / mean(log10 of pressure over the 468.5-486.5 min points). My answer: 1.09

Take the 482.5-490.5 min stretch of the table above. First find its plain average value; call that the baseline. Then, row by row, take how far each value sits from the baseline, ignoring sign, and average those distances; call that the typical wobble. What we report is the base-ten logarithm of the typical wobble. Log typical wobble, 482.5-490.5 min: -0.70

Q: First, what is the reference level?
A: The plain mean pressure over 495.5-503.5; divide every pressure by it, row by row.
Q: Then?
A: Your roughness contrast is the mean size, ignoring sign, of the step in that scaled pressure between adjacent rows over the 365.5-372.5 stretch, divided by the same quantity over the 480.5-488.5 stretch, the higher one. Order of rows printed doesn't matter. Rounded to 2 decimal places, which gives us 2.42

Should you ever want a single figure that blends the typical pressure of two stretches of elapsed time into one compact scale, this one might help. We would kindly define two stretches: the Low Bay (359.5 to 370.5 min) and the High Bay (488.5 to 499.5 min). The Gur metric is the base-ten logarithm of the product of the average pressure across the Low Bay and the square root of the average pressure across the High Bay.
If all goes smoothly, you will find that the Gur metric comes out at 1.23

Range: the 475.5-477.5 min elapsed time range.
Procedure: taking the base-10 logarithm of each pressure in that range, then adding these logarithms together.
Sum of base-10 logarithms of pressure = 1.3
